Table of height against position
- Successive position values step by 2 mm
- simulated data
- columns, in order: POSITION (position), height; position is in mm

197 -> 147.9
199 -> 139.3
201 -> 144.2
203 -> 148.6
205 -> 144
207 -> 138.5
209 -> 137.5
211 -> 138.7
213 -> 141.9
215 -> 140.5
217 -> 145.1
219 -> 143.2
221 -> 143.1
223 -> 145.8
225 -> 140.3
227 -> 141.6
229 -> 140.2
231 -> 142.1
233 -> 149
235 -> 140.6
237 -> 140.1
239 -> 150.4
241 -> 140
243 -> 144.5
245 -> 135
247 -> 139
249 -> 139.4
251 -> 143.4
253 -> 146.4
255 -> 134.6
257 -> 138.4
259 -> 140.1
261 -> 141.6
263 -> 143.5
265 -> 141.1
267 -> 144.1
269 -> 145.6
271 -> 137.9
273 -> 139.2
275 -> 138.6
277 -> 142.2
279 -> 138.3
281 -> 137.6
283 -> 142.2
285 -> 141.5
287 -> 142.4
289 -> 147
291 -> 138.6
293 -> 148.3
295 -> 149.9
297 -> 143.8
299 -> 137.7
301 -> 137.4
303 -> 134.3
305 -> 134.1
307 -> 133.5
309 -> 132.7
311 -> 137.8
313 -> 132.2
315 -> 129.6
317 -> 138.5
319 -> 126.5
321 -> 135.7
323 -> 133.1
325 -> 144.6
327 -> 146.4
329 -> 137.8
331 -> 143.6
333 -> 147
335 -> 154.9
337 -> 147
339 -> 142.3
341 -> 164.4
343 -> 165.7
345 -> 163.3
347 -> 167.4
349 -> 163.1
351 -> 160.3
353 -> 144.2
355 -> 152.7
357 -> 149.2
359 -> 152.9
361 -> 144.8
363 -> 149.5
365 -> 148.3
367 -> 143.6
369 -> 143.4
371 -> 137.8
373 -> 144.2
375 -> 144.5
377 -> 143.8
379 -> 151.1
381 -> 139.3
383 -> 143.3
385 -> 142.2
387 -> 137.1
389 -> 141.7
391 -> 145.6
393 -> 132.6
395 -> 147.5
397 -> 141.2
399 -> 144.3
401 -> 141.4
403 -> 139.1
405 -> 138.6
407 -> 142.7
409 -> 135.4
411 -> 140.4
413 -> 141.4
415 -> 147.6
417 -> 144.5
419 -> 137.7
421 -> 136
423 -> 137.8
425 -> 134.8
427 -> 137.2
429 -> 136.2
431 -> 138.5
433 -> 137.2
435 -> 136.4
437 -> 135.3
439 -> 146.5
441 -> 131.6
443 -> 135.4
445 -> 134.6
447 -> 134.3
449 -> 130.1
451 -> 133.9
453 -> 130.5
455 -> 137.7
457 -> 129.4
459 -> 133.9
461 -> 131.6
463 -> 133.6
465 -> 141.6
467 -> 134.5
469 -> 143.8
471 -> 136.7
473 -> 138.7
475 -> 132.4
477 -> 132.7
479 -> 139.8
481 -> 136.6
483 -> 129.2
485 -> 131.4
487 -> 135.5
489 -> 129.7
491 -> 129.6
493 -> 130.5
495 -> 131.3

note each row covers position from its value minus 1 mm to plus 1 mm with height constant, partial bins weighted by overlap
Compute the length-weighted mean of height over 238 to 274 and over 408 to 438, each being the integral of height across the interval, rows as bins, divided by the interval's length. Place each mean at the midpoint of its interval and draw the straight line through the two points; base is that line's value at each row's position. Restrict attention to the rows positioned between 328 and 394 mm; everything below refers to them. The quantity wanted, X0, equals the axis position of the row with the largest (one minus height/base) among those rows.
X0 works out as 393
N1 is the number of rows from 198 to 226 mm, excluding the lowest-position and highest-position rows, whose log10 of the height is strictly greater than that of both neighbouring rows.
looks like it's 4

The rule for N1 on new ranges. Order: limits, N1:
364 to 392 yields 3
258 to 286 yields 5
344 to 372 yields 4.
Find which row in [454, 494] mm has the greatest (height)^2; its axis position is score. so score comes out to 469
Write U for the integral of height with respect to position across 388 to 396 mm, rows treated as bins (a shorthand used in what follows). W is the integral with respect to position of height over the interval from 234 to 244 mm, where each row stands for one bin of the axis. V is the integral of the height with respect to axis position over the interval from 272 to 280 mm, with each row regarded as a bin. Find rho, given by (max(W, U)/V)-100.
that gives -98.7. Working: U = 1135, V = 1117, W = 1431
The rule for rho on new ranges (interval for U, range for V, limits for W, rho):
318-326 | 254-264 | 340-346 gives -99.2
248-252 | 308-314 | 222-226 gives -99.3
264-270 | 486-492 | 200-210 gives -98.2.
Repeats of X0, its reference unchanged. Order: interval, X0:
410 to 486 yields 457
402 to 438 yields 425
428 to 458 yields 457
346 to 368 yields 367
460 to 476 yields 461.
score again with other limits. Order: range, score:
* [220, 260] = 239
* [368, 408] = 379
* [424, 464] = 439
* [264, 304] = 295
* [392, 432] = 415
